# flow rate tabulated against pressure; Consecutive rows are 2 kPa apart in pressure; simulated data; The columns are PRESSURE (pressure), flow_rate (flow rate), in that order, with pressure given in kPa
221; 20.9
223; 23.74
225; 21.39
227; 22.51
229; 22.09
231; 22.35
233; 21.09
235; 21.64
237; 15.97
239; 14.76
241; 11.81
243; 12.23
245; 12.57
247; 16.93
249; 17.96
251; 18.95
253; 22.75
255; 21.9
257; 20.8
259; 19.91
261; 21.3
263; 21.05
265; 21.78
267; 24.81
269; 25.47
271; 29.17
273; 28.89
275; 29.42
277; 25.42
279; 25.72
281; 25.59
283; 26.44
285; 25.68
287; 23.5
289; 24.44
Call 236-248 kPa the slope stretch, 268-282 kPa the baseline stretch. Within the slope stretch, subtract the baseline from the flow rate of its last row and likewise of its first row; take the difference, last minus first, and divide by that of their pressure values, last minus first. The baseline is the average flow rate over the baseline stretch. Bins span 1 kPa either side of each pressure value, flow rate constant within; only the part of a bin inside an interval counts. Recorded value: 0.10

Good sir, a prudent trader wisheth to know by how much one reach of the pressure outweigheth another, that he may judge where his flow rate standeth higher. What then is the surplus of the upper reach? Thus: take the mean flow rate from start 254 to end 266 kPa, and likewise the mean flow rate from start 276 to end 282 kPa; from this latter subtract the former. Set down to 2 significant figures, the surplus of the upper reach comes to 4.5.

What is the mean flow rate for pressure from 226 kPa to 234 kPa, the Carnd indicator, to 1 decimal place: 22.0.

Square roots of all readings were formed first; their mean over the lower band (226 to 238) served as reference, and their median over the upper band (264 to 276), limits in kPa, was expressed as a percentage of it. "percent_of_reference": 114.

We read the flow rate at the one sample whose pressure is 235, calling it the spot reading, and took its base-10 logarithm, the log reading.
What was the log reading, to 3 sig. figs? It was 1.34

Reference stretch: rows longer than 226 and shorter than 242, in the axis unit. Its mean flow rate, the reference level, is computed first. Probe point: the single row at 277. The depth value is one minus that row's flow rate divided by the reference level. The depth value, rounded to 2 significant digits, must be -0.34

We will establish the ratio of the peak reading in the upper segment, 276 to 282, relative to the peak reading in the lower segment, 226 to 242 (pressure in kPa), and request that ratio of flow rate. 1.14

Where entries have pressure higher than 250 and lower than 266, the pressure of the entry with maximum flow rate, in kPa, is 253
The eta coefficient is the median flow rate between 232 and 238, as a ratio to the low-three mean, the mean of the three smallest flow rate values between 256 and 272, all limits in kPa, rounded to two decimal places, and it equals 1.02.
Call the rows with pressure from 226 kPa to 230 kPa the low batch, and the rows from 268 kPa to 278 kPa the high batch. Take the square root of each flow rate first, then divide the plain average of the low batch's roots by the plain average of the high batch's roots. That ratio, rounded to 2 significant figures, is 0.90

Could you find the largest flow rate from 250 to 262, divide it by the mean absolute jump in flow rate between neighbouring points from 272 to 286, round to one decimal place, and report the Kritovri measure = 20.8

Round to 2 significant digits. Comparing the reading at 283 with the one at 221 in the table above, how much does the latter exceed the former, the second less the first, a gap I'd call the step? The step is -5.5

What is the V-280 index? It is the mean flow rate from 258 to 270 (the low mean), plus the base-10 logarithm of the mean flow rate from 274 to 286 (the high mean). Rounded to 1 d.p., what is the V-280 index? 23.8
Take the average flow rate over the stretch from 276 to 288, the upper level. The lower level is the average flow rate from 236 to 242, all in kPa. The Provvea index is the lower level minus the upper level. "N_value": -11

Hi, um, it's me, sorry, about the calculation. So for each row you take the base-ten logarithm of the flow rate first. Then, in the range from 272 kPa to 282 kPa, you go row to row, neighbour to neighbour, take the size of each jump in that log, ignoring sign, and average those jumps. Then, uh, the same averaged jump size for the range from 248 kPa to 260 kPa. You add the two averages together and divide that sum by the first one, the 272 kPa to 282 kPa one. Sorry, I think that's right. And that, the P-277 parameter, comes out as 2.6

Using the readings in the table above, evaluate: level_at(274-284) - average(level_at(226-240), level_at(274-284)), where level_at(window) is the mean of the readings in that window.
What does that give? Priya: 3.2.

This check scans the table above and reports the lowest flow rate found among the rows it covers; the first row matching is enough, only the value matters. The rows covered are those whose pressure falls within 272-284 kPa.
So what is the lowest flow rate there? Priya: 25.42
